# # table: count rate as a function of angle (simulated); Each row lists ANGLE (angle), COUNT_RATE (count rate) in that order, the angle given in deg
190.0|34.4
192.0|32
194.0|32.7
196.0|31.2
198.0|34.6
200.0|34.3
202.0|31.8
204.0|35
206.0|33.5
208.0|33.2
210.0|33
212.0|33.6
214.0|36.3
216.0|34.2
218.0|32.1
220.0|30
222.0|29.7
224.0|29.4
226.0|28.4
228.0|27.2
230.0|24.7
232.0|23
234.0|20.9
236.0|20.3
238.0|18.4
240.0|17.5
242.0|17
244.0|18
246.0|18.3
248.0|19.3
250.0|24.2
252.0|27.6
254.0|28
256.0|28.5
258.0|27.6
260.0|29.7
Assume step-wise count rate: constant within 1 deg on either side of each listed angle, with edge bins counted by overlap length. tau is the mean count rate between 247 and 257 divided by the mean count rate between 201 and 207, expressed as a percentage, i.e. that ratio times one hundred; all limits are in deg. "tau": 76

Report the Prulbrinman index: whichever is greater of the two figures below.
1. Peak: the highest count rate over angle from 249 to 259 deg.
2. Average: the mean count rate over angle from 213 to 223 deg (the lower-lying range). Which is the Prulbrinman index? 32.5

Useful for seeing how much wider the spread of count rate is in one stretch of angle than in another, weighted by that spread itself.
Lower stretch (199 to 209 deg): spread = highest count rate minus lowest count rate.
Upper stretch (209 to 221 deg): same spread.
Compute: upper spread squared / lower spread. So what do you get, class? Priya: 12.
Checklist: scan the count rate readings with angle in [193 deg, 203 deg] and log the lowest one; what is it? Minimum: 31.2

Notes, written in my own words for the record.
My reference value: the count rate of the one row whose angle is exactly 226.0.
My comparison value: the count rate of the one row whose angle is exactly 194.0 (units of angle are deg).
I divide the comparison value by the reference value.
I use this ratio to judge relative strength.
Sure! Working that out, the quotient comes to 1.15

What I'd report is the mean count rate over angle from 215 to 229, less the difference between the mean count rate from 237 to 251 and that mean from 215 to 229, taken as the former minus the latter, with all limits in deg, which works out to 41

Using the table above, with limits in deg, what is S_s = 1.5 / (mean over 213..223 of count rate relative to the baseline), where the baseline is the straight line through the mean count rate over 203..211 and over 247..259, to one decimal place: 2.3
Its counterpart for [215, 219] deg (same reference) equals 1.3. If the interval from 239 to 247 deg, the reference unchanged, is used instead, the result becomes -0.2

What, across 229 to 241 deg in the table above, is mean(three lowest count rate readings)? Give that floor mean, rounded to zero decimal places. 19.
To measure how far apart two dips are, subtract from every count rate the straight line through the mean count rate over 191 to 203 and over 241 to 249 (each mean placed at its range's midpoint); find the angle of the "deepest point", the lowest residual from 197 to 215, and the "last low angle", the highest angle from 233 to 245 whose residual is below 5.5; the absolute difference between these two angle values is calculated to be 42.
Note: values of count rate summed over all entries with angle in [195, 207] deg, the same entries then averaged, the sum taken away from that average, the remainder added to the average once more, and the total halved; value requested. -67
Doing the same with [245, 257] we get -49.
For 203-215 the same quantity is -68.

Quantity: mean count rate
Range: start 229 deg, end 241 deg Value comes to 20.8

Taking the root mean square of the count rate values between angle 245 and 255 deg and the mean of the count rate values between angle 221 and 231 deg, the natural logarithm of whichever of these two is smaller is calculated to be 3.17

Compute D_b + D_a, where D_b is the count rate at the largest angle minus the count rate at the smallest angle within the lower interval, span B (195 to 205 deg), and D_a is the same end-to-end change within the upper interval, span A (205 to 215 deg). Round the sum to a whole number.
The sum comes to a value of 7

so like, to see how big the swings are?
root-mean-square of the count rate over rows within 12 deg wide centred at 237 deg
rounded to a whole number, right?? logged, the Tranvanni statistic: 20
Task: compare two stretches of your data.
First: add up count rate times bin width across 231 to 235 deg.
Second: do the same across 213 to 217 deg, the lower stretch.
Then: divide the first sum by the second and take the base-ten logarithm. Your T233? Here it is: -0.21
